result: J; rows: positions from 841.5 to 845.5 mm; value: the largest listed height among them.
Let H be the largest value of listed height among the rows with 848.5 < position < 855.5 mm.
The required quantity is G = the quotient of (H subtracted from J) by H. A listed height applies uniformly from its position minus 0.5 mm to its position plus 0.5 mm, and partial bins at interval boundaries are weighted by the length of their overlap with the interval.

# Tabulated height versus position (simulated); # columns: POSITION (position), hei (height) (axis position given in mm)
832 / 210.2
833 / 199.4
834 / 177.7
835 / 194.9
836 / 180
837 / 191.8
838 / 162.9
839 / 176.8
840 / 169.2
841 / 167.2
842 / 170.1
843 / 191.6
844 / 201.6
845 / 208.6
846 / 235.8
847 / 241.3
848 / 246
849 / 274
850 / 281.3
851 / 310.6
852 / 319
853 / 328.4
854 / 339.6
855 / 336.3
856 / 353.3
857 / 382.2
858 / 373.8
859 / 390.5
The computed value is -0.4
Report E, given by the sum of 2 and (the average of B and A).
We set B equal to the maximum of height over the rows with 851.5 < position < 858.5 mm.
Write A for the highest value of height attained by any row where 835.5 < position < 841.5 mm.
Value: 289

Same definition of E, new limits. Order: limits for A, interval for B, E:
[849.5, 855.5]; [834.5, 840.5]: 269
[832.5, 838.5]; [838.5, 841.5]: 190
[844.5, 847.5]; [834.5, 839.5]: 220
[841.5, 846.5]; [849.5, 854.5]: 290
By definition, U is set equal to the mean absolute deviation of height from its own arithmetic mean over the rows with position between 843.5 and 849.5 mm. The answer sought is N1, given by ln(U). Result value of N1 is 2.98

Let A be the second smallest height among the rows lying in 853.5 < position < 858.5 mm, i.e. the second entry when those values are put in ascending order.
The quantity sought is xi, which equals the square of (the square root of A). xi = 340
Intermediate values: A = 339.6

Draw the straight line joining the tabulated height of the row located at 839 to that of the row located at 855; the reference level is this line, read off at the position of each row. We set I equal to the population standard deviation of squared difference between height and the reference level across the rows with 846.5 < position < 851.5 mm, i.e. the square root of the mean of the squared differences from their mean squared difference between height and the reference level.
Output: 152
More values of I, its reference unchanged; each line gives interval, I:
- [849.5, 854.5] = 60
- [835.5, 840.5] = 528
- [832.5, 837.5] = 2073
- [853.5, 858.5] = 248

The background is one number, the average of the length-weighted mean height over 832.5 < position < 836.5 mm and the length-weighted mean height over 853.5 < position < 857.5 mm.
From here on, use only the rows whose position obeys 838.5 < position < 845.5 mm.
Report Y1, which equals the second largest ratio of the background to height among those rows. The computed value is 1.60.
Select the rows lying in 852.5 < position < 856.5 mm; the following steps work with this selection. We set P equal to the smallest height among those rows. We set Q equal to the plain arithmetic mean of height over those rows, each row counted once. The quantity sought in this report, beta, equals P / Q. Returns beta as 0.968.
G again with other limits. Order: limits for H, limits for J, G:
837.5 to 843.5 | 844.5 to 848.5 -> 0.3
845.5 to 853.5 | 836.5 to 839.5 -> -0.4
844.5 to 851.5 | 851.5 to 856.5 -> 0.1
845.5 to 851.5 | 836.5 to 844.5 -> -0.4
